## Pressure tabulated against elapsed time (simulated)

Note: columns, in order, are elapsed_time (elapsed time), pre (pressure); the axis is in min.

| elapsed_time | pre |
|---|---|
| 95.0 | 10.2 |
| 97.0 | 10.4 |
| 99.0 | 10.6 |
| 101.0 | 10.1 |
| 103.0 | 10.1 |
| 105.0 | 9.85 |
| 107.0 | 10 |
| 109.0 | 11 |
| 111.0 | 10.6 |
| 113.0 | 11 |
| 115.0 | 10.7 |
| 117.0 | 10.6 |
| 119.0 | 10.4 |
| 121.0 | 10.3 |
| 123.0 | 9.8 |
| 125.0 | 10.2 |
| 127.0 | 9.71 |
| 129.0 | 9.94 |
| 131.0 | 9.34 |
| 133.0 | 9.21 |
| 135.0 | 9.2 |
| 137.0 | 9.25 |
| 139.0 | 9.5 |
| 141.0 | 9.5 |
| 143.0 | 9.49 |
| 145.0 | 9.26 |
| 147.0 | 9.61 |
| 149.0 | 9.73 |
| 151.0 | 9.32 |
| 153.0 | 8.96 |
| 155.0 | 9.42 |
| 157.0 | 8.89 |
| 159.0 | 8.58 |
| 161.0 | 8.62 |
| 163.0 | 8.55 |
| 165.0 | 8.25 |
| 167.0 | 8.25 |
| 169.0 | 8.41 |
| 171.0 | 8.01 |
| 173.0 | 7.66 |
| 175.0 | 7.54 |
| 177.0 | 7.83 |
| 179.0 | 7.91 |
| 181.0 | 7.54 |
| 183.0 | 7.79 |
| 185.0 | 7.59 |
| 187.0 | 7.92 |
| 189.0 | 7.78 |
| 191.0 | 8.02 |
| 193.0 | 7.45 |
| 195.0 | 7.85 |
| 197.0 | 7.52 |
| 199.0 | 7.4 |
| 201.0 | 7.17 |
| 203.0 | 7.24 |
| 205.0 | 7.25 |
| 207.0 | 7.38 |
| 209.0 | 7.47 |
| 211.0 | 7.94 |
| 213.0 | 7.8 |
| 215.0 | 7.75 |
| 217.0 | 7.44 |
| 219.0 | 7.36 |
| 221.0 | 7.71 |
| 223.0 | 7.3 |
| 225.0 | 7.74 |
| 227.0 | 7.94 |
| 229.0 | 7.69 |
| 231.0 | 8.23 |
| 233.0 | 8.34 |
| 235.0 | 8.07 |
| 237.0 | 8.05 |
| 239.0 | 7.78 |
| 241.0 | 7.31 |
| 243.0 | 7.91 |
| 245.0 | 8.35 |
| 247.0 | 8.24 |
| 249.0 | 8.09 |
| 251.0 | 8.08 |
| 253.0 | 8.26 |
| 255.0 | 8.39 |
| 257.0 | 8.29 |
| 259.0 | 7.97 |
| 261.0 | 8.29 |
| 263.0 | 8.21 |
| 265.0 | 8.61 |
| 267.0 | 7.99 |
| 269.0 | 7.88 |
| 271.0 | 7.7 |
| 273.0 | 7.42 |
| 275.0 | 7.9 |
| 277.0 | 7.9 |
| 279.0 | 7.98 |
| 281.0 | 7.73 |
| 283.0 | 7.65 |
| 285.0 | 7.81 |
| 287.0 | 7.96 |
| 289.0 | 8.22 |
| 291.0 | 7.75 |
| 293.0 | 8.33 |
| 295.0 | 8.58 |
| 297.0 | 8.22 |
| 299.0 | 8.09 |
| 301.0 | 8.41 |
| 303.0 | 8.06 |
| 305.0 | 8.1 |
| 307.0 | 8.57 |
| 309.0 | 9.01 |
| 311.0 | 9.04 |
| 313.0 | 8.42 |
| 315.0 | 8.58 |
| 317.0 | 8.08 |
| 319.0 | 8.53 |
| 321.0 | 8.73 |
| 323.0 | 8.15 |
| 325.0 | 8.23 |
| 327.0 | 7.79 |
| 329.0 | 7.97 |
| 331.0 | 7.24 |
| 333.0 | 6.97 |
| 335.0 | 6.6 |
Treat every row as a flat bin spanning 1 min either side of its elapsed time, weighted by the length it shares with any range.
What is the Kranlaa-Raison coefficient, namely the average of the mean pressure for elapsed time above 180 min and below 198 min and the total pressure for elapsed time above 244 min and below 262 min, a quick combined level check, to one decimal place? 40.8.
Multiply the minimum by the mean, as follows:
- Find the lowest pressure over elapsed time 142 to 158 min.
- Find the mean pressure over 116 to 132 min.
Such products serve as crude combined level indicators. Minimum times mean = 89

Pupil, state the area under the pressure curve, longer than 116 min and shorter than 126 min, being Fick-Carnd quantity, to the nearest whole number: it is 103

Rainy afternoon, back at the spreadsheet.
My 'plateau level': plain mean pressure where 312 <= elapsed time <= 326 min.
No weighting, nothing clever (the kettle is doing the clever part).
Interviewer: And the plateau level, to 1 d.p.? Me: 8.4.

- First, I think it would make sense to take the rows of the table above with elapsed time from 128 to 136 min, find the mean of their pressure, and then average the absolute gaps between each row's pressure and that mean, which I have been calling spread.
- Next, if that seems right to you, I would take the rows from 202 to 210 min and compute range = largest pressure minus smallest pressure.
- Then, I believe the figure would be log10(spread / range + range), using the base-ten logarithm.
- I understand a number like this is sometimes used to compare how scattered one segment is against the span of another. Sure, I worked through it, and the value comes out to 0.13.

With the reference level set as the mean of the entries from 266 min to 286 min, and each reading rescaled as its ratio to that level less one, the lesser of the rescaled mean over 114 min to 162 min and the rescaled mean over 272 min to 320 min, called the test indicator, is 0.049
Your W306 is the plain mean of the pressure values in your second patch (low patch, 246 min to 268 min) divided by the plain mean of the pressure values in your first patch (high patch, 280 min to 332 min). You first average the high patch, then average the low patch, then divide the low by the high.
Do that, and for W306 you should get 1.00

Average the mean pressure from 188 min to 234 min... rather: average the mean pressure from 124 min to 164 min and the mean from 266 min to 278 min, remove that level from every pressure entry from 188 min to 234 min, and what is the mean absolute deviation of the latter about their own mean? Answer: 0.27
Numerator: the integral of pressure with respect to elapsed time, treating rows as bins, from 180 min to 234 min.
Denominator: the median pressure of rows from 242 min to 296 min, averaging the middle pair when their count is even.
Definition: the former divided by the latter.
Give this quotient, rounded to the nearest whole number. 52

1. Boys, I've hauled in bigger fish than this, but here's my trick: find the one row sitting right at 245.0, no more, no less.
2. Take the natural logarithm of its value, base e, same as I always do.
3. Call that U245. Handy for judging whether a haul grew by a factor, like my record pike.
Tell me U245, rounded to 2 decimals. 2.12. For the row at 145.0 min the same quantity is 2.23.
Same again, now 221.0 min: 2.04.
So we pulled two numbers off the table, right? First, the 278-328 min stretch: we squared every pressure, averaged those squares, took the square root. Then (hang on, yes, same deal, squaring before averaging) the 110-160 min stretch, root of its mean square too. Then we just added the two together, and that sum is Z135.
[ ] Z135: 18.0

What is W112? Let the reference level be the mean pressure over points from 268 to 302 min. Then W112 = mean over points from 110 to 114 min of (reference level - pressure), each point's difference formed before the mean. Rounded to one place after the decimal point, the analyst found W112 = -2.8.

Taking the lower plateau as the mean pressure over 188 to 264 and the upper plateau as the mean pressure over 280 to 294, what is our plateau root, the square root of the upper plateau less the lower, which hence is 0.32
